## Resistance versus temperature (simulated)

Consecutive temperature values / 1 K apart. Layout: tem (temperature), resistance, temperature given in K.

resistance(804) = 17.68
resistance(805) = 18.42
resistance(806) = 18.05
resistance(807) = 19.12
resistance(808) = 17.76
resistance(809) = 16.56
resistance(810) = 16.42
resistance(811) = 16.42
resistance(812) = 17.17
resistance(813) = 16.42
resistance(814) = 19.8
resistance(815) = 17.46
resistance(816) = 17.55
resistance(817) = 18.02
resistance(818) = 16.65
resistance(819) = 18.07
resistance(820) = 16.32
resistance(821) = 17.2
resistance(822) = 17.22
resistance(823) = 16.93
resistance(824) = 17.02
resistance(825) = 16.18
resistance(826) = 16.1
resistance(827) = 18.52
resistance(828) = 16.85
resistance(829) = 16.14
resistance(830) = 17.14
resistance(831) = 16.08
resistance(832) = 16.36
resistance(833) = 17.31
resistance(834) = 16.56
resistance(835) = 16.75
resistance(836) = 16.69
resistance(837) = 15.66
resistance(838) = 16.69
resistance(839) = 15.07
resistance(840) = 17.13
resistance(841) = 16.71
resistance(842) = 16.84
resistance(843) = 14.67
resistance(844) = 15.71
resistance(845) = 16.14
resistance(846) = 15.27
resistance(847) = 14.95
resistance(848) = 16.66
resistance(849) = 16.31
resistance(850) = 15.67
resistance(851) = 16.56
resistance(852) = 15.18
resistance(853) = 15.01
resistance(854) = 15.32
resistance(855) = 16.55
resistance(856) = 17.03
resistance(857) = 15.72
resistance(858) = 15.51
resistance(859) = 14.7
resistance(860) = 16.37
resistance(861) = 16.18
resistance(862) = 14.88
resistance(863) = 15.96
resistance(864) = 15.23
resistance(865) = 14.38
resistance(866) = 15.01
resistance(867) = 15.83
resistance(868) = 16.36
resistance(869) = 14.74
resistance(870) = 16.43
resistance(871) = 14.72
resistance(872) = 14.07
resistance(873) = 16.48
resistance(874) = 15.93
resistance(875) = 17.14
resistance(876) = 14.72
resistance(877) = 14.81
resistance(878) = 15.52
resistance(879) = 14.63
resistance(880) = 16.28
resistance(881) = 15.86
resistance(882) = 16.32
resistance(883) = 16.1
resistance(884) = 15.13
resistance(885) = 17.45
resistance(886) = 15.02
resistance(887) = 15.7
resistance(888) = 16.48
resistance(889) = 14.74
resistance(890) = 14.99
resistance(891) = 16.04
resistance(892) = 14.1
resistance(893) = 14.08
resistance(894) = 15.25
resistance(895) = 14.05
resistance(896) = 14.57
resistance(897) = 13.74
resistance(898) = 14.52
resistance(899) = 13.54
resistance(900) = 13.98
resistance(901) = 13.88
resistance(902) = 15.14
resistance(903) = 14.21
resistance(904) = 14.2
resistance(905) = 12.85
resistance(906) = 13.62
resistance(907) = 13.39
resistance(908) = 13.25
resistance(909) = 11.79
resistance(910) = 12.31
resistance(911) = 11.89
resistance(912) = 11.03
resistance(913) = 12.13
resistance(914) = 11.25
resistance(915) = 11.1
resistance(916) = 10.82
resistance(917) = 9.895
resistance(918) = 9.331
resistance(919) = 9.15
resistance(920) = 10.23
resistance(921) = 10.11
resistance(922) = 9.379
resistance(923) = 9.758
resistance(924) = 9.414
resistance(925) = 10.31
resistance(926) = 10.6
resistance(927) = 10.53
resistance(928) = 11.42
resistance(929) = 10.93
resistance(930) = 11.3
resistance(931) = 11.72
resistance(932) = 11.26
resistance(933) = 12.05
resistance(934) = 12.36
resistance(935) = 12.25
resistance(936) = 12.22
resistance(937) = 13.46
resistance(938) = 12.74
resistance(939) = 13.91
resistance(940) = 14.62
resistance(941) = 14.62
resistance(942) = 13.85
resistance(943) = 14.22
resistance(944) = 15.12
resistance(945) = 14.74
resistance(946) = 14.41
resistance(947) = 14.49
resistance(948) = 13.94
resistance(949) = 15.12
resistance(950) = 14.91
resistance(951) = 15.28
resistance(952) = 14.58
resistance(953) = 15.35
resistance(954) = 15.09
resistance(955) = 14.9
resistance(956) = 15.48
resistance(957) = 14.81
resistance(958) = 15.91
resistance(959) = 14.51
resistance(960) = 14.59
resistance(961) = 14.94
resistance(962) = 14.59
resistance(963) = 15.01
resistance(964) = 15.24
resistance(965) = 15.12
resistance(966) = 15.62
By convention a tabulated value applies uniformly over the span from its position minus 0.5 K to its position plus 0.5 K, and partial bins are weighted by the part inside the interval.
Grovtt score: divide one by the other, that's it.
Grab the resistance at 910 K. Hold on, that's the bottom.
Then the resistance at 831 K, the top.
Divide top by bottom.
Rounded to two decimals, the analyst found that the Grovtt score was 1.31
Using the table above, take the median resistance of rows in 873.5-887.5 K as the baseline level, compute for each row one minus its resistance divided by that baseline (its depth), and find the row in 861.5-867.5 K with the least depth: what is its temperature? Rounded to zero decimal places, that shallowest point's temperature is 863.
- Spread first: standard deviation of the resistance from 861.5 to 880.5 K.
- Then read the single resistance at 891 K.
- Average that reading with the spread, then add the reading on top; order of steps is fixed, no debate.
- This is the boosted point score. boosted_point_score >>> 24.5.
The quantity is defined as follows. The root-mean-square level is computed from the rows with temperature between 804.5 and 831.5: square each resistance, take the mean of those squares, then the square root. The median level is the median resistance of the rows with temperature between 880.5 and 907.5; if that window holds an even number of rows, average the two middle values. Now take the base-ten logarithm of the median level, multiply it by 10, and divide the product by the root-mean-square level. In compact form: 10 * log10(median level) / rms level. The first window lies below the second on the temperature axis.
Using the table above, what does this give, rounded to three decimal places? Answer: 0.674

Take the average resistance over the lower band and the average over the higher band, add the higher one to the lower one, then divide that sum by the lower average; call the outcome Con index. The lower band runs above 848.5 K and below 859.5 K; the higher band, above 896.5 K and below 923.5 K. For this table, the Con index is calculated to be 1.77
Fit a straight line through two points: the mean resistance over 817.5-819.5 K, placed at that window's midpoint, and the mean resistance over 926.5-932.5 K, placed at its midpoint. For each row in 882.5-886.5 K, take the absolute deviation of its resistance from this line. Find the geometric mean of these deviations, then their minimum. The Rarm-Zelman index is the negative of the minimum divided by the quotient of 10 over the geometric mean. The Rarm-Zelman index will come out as -0.29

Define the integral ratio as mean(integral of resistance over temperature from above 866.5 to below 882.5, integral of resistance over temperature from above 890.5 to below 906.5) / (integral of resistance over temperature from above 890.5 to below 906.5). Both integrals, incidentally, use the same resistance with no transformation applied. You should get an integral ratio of 1.05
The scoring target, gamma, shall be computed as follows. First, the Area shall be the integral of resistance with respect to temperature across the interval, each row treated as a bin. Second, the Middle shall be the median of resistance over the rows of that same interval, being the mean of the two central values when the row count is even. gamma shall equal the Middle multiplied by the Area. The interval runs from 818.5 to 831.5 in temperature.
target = 3721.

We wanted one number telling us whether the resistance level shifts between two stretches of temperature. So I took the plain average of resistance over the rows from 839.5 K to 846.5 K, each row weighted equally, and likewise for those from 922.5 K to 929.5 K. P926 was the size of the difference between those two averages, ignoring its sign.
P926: 5.6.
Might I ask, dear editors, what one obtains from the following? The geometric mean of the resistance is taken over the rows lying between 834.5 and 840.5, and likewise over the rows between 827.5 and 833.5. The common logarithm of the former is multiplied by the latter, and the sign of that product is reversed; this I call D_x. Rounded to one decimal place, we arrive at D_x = -20.2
